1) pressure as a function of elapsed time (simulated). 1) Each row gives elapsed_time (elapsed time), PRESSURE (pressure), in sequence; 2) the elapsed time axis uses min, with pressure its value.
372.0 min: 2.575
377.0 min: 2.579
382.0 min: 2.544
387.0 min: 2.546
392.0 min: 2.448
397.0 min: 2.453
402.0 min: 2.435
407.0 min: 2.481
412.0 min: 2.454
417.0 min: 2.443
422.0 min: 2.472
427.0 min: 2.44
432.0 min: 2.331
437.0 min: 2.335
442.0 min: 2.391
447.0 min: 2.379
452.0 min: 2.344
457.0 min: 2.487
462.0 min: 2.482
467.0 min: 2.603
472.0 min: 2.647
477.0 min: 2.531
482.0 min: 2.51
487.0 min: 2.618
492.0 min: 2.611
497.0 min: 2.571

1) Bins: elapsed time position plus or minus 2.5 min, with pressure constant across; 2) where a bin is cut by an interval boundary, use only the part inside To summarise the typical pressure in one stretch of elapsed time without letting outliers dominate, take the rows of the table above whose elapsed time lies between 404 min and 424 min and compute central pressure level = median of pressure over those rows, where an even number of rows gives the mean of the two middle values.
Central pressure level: 2.46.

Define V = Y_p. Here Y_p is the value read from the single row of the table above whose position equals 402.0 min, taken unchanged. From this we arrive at 2.435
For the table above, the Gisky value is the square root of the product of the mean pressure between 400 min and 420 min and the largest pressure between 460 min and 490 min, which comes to 2.55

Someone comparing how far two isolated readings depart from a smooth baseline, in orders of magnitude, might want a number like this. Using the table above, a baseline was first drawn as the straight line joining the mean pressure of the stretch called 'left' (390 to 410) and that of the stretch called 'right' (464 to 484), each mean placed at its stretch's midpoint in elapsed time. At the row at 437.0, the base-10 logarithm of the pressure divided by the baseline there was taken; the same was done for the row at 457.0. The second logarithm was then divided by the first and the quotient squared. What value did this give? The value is 0.10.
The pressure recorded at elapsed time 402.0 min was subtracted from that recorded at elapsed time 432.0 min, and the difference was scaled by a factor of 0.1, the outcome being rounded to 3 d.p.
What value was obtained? -0.010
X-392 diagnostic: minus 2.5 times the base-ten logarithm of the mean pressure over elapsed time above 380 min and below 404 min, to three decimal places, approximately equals -0.988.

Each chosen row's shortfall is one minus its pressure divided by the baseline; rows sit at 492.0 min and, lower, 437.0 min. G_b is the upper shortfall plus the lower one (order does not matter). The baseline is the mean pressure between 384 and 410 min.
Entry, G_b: 0.000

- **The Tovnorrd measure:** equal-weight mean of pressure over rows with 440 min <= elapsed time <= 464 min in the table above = 2.42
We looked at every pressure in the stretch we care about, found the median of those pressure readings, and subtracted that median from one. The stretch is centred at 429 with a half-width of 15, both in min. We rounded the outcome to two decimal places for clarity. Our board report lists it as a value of -1.42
